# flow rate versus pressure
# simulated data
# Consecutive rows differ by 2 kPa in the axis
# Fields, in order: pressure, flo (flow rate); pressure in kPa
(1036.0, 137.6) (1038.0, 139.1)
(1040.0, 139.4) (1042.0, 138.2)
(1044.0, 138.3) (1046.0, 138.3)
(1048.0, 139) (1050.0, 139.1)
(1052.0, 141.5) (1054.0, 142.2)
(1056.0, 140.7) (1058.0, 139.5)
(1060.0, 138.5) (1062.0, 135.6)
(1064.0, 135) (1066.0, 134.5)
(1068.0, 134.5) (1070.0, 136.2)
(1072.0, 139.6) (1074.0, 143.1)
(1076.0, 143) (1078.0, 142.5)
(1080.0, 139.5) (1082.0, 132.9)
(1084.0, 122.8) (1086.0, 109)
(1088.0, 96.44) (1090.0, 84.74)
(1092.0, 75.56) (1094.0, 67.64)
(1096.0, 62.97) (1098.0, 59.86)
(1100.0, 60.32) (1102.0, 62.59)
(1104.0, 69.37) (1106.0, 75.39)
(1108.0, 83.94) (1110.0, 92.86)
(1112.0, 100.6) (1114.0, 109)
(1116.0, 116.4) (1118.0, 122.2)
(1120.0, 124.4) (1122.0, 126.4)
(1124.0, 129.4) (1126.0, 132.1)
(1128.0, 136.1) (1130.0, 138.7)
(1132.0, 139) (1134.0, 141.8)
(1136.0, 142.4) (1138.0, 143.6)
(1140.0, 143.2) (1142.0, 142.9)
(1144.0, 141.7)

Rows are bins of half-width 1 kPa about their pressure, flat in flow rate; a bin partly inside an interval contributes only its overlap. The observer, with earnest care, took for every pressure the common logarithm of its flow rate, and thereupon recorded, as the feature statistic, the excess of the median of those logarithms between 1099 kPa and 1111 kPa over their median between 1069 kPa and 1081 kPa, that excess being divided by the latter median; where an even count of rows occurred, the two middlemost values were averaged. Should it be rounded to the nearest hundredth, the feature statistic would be -0.13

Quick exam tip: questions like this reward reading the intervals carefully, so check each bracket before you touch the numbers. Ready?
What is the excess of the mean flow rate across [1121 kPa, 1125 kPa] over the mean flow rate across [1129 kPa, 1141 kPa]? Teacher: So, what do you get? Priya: -14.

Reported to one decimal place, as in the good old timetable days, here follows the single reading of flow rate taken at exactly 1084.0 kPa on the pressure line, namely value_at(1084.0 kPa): 122.8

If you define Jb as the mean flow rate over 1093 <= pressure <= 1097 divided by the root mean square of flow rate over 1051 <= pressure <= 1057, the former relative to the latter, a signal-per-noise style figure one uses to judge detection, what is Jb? 0.46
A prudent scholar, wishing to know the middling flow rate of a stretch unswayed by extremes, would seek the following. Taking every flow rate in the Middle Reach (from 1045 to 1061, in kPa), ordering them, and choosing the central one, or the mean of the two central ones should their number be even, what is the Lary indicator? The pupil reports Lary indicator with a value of 139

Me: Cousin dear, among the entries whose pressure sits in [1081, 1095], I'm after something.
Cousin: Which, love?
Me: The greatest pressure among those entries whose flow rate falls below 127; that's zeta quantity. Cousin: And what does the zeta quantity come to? 1094.0 kPa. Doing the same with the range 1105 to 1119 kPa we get 1118.0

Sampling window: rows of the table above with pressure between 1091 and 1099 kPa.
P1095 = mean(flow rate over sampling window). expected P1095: 67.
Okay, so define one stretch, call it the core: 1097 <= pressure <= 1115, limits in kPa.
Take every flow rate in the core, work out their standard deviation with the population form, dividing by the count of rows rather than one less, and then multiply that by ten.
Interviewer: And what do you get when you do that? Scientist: 172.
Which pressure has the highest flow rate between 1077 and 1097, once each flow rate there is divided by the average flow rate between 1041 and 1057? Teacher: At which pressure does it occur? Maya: 1078.0 kPa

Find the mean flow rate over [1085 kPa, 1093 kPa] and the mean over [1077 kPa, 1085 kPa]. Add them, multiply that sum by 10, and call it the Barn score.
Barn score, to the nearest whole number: 2259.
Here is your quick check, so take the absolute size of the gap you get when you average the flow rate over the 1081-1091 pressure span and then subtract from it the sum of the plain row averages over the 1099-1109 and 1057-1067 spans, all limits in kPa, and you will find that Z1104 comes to 98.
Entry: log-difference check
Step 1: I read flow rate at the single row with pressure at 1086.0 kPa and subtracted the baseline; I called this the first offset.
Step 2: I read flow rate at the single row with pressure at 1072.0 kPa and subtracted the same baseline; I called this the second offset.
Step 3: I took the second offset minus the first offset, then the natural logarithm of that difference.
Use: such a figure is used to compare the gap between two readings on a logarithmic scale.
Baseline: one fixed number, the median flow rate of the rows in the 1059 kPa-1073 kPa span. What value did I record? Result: 3.4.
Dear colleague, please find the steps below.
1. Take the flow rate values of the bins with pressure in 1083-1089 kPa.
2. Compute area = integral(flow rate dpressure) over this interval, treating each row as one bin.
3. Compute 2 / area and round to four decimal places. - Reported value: 0.0030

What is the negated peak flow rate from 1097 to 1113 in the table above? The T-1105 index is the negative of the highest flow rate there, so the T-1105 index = -101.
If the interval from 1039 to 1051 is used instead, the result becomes -139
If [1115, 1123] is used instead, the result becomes -126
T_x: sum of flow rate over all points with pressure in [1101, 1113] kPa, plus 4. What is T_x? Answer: 489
